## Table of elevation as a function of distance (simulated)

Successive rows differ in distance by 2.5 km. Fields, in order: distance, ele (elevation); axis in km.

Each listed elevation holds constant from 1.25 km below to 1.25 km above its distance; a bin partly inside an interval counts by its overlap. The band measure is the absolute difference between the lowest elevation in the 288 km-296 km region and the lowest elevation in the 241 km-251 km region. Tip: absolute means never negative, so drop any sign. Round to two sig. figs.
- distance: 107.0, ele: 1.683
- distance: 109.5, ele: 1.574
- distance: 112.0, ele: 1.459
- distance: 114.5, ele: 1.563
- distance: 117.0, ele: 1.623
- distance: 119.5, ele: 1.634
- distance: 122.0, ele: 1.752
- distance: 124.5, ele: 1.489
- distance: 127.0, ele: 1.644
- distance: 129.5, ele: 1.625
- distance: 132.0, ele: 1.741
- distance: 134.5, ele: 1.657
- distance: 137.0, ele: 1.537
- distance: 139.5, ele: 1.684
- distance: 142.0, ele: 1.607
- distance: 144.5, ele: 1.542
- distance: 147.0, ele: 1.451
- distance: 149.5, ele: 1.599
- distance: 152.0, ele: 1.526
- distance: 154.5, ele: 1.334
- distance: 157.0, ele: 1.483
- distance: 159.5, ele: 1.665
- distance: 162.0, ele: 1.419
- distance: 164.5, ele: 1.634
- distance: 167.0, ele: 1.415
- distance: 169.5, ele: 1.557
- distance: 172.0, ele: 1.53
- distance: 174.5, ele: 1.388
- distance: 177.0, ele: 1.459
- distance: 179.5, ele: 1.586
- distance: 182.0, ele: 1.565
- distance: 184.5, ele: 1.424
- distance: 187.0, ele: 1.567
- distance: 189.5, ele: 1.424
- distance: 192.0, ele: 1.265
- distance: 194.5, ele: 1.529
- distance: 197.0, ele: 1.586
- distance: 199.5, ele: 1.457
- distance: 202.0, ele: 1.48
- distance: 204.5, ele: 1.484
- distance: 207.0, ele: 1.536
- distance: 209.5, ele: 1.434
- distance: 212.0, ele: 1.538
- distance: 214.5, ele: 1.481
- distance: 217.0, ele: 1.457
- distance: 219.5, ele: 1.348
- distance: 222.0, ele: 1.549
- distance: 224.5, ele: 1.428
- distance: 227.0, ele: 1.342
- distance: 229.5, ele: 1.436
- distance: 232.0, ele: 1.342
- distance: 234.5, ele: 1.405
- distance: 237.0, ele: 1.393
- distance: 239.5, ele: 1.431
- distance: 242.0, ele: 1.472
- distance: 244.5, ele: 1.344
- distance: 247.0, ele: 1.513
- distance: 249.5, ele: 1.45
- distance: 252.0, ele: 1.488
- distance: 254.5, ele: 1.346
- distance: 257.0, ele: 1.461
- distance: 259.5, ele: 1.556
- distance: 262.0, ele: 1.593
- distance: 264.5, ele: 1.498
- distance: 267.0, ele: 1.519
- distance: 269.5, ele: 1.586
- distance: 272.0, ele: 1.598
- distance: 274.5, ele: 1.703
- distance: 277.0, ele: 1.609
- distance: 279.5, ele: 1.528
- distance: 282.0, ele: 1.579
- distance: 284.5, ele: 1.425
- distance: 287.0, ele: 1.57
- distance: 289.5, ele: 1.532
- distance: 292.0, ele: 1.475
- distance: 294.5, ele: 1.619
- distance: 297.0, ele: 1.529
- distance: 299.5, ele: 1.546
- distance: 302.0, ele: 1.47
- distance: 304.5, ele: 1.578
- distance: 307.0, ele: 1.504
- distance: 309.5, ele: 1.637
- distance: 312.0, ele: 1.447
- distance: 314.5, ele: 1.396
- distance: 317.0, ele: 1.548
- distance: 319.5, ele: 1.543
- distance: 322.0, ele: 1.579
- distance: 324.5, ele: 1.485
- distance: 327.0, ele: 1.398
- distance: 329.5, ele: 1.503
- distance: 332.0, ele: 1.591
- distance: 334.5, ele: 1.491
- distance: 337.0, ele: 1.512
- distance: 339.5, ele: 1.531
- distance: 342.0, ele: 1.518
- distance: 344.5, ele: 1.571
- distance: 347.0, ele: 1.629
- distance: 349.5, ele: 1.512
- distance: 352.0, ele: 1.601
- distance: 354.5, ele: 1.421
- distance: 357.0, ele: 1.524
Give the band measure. 0.13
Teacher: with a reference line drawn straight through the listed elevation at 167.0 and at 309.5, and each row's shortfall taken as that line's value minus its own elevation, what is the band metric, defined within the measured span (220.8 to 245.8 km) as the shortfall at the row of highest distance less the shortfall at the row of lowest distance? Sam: 0.24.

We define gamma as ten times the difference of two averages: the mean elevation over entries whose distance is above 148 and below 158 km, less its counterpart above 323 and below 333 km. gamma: -0.1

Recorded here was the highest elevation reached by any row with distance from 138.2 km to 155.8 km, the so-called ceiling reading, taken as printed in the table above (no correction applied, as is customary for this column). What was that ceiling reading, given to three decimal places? 1.684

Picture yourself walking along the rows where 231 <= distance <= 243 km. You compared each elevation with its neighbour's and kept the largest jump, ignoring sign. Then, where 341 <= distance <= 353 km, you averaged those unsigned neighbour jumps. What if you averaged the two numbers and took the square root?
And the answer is 0.267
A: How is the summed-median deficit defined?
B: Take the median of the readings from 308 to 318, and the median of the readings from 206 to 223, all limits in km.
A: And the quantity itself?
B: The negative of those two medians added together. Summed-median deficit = -2.98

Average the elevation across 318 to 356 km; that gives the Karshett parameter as 1.53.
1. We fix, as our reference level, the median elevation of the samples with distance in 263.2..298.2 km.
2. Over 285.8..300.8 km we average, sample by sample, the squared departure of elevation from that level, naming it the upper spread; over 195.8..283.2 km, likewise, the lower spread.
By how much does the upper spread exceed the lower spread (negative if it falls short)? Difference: -0.010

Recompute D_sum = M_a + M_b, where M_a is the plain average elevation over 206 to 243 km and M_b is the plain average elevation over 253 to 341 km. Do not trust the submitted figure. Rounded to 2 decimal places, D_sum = 2.97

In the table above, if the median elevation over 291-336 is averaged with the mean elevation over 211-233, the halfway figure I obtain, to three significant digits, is 1.48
